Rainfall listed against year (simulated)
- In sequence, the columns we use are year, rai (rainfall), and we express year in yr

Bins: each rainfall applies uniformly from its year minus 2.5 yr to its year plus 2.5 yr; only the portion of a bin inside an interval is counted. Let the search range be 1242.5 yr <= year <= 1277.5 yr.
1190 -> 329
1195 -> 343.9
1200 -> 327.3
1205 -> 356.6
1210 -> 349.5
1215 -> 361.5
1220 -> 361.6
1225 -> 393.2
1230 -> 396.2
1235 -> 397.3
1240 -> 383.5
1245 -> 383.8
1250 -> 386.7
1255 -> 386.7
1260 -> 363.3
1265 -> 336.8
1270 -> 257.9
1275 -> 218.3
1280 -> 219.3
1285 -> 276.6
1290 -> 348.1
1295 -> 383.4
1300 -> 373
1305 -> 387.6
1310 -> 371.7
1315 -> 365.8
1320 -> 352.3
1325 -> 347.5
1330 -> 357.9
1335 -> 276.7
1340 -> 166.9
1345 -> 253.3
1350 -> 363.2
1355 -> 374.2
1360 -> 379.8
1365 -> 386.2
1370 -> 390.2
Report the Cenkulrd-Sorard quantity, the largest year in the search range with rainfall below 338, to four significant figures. 1275 yr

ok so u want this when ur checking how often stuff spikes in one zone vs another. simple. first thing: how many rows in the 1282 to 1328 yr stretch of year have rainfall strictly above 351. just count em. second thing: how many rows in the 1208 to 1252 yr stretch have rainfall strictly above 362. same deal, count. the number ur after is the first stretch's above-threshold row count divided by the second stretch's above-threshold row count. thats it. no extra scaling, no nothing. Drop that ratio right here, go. 1.0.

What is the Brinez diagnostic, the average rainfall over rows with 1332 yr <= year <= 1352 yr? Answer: 265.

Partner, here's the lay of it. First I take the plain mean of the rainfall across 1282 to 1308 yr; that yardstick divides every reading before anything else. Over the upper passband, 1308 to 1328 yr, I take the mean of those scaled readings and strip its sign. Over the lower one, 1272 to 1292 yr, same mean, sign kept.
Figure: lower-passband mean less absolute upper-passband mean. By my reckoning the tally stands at -0.27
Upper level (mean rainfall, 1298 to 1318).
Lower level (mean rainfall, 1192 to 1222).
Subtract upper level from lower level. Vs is -24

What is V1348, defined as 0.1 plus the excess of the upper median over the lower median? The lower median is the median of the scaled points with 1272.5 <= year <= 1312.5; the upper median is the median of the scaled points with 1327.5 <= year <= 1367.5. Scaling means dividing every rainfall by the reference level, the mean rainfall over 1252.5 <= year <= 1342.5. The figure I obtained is 0.10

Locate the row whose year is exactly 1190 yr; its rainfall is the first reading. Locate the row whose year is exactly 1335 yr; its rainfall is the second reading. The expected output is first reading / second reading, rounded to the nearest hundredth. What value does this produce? 1.19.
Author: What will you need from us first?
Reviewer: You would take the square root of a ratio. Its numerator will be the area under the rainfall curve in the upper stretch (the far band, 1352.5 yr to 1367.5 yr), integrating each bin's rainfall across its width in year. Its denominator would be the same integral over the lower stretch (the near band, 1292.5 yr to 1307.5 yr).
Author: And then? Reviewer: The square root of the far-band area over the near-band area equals 1.00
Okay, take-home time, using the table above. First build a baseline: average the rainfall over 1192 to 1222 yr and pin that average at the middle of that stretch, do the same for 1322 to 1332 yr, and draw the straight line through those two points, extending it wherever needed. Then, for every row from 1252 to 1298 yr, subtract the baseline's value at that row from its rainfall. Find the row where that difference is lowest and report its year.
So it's 1275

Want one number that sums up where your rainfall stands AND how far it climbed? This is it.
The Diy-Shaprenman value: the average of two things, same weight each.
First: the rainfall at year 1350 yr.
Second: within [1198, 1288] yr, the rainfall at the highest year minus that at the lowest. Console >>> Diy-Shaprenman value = 156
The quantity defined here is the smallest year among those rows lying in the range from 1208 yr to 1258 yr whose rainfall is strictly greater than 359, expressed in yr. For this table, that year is 1215 yr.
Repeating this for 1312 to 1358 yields 1315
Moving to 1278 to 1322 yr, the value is 1295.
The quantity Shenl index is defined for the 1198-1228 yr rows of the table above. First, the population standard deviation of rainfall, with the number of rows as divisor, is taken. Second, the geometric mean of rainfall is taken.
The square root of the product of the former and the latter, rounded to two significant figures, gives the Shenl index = 84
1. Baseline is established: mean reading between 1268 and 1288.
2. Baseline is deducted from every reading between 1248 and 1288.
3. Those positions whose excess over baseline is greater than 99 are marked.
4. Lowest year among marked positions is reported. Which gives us 1250 yr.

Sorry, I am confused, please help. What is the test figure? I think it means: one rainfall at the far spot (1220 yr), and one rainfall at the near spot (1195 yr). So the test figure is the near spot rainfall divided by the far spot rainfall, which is 0.95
